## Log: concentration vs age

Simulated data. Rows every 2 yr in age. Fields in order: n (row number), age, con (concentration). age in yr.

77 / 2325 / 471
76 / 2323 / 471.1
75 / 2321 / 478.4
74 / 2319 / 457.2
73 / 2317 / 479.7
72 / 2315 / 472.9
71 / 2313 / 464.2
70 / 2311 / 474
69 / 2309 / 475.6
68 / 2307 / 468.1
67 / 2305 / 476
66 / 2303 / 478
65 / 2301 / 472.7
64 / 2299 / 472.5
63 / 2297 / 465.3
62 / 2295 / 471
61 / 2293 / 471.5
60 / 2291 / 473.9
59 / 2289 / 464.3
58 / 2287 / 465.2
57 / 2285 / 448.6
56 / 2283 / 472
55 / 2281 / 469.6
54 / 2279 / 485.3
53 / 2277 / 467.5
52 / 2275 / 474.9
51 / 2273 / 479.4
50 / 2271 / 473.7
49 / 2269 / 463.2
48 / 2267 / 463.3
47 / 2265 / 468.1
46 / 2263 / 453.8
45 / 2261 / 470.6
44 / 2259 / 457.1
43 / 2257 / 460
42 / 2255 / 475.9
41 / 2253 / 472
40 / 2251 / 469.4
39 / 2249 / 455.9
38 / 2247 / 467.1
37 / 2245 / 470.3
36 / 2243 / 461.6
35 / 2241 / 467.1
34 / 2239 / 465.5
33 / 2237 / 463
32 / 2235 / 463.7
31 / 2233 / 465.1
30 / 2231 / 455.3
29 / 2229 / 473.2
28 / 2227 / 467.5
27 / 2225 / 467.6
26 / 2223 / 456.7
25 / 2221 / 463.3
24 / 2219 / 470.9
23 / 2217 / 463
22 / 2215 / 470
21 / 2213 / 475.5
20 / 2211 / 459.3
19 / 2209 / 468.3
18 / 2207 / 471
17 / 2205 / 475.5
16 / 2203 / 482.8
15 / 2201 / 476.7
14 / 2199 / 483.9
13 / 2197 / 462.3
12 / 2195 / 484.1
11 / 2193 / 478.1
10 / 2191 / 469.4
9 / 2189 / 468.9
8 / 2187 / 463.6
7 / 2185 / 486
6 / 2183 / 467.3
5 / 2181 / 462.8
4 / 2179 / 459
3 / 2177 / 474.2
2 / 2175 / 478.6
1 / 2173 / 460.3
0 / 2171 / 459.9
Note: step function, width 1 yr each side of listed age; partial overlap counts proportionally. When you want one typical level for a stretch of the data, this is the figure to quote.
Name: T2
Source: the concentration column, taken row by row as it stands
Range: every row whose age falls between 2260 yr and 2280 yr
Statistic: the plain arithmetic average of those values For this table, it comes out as 470.0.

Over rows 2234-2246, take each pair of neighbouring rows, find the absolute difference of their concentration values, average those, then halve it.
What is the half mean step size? 1.90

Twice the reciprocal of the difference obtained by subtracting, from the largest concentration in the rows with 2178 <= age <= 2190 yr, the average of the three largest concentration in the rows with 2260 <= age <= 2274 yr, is 0.17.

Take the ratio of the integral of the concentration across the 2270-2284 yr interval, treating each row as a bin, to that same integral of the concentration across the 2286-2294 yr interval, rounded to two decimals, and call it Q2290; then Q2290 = 1.77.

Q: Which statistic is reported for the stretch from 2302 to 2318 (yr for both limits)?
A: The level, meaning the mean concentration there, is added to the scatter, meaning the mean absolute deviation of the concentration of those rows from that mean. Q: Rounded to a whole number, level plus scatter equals 477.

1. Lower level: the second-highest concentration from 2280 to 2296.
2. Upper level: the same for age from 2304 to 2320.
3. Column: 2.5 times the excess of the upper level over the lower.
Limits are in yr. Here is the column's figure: 10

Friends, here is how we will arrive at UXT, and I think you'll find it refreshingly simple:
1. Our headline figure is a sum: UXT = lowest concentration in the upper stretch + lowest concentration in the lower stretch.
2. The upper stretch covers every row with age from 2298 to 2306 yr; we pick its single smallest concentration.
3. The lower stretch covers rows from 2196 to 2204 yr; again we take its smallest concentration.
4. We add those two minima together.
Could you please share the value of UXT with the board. 935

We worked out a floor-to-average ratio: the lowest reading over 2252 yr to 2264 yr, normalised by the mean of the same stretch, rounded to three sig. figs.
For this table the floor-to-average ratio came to 0.976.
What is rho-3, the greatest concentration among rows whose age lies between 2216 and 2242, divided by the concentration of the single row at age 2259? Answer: 1.035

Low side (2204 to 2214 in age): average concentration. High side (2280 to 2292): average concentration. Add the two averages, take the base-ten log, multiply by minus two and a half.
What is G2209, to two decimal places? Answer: -7.43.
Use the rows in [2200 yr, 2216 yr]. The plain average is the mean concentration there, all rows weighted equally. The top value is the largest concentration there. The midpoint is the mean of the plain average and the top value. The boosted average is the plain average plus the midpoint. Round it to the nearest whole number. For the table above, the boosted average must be 950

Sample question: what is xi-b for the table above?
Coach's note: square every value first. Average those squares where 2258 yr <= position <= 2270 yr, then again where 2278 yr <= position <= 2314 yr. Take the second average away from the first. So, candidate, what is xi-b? -7253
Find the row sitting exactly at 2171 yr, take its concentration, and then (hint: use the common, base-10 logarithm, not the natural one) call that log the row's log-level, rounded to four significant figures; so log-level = 2.663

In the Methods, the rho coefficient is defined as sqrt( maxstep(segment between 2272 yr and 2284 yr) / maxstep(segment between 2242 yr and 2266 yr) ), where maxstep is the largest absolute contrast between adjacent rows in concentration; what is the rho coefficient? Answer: 1.03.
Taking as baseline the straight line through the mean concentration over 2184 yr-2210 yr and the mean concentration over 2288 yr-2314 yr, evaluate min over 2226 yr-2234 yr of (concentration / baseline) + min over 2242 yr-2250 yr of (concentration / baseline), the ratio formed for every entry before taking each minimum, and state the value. 1.925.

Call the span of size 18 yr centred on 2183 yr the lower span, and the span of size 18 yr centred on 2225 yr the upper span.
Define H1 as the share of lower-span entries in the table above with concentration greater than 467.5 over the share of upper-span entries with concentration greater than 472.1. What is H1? 5.0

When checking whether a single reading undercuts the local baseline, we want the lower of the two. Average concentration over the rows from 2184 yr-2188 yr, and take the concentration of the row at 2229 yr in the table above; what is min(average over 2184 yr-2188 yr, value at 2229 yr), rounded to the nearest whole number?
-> 473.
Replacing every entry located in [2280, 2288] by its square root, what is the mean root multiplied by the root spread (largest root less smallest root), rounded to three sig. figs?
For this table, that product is 11.7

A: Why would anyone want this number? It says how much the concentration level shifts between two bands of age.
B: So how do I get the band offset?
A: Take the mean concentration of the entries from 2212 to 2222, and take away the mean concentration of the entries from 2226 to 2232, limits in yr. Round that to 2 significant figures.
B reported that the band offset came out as 3.2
